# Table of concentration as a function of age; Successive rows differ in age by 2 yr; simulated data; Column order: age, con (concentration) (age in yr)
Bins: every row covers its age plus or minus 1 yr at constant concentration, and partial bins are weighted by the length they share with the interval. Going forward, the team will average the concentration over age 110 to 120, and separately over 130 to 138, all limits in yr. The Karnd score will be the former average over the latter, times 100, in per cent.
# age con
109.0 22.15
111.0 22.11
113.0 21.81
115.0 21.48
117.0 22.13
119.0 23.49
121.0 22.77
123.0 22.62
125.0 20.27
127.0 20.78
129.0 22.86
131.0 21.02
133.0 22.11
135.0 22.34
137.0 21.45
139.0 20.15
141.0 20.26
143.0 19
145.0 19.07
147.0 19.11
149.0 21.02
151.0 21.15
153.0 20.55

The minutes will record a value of 102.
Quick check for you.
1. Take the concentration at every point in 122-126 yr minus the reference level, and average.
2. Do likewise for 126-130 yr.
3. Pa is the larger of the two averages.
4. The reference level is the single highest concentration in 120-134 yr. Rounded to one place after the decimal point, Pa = -1.0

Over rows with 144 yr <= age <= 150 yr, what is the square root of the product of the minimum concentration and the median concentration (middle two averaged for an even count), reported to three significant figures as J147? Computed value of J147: 19.1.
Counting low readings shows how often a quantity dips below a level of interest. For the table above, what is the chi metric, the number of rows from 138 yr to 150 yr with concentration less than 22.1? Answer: 6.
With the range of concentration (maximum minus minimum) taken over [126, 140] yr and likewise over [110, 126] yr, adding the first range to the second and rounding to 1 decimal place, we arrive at 5.9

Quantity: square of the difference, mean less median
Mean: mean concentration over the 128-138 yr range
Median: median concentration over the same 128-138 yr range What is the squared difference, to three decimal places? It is 0.024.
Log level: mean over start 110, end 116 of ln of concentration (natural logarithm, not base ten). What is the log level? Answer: 3.08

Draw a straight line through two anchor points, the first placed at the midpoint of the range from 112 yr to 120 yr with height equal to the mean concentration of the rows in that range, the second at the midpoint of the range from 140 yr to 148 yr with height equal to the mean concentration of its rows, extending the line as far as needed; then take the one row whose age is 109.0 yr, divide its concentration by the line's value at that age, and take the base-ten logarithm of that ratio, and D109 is -0.015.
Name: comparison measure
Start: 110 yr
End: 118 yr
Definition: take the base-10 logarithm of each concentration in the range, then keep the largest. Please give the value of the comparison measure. 1.34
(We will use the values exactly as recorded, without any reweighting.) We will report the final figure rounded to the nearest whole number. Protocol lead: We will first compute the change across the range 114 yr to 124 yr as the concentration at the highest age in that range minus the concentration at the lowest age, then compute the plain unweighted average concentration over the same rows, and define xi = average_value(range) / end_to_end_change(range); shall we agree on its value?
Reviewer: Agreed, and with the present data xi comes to 20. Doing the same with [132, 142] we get -11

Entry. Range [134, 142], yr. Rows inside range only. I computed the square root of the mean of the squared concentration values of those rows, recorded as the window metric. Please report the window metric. 21.1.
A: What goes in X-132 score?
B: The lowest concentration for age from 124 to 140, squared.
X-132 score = 406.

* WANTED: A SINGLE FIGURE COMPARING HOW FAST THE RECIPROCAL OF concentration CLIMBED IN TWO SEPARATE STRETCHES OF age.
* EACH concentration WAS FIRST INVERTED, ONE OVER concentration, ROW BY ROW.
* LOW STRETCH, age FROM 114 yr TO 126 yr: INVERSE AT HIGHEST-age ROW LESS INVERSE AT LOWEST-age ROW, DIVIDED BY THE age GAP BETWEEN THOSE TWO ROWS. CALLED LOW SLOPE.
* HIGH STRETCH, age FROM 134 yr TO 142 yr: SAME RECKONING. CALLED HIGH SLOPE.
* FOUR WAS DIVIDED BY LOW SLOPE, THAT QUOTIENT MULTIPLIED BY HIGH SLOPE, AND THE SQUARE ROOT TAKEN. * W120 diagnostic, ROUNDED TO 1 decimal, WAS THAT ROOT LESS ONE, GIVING 2.3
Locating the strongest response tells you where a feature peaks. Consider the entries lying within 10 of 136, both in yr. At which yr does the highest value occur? 129.0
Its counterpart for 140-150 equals 149.0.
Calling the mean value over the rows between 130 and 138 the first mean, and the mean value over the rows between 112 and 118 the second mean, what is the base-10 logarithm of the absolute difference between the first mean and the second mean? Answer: -1.1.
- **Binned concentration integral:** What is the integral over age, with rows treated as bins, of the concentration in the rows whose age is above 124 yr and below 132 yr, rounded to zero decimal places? 170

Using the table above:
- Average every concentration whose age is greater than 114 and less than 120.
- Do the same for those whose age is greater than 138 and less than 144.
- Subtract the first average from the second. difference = -2.6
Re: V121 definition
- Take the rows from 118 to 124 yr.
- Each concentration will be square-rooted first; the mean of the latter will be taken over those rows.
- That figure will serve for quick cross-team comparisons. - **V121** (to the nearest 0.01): 4.79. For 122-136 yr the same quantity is 4.66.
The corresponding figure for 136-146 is 4.47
